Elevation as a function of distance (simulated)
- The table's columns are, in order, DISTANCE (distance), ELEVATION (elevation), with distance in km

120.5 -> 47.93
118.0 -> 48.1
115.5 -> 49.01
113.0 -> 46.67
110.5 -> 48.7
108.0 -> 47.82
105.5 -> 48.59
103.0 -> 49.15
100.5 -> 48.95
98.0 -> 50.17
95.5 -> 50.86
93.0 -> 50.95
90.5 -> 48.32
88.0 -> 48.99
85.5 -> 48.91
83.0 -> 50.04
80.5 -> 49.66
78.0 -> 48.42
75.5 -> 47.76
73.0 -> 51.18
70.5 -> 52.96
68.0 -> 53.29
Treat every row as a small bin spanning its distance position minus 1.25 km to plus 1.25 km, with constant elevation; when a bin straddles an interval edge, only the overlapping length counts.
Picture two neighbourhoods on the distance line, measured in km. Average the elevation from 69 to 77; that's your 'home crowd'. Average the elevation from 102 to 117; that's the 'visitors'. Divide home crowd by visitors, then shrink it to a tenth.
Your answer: 0.105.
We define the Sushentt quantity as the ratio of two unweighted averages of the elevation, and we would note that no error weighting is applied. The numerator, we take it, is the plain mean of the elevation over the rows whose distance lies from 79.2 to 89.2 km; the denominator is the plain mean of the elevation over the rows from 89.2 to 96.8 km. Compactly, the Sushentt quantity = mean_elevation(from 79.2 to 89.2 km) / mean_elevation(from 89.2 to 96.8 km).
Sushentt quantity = 0.987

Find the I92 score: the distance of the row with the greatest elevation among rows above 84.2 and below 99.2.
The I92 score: 93.0 km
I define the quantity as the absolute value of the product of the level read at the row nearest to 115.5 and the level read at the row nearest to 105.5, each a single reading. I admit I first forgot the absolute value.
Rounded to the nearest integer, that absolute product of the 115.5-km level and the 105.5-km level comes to 2381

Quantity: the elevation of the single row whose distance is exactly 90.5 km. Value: 48.32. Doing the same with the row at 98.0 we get 50.17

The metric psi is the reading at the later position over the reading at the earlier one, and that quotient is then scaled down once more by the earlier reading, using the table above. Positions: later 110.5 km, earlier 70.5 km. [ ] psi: 0.017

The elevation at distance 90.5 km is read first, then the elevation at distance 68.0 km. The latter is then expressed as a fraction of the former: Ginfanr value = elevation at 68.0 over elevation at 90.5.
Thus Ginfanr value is 1.10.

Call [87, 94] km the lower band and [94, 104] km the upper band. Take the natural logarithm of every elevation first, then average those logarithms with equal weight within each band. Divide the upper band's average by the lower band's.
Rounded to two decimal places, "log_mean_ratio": 1.00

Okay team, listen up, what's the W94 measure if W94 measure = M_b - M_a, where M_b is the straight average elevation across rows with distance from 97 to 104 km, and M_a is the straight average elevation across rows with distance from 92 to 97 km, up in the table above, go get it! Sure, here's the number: -1.5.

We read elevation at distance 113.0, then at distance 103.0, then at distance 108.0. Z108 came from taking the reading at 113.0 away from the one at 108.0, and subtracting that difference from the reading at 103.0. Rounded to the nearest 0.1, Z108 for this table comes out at 48.0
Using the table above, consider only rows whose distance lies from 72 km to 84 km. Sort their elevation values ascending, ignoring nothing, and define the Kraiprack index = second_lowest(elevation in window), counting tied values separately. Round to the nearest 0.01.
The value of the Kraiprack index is 48.42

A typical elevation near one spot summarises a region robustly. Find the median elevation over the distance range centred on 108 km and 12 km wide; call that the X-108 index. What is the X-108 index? 48.6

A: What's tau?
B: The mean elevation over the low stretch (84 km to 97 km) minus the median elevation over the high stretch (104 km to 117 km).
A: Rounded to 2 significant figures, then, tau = 1.0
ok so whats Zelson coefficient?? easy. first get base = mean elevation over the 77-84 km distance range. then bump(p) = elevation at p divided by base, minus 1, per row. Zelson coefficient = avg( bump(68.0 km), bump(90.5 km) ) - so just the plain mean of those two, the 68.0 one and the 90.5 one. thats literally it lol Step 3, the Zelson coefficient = 0.029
